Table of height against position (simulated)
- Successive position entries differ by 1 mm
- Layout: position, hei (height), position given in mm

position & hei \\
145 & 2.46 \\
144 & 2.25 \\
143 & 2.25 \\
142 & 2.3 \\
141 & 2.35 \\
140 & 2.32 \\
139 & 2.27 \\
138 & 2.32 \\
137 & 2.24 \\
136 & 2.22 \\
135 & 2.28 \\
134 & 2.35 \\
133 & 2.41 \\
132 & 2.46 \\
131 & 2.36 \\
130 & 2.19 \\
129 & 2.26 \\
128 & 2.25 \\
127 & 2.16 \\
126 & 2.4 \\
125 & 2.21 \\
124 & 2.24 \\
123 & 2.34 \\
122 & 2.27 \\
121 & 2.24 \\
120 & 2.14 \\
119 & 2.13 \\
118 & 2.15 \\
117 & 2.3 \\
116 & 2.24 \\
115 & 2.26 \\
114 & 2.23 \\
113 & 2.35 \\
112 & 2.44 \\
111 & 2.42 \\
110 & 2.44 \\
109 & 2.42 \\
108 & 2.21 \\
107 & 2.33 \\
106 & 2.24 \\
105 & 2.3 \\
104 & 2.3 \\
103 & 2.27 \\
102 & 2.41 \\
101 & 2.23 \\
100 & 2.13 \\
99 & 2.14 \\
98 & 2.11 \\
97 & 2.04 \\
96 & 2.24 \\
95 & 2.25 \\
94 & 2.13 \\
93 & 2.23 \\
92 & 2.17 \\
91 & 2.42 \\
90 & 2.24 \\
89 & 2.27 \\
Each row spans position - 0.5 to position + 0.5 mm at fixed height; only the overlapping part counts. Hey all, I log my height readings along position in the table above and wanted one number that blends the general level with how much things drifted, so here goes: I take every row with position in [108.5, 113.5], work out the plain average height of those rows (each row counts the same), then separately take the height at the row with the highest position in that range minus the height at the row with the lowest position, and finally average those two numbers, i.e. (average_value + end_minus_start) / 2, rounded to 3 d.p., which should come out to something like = 1.172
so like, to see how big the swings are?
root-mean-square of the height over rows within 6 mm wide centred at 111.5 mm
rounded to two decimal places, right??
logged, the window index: 2.38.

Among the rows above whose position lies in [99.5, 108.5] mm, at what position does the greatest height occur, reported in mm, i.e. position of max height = 102 mm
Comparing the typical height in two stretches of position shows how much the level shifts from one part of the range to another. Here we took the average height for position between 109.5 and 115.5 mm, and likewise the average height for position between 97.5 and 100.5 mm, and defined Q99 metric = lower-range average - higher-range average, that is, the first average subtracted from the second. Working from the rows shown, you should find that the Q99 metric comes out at -0.23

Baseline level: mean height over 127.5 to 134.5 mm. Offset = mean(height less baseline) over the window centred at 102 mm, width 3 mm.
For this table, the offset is -0.022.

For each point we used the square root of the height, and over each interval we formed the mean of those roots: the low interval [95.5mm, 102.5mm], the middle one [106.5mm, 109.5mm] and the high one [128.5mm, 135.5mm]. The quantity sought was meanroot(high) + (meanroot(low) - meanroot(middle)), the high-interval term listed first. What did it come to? 1.481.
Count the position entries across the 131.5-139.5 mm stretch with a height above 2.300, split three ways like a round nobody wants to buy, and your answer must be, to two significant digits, 1.3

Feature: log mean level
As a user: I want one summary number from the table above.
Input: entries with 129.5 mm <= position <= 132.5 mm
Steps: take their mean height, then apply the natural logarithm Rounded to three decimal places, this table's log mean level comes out 0.849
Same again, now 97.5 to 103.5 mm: 0.795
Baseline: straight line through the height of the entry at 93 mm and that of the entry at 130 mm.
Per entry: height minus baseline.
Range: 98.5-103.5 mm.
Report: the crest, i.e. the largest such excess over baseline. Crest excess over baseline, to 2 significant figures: 0.19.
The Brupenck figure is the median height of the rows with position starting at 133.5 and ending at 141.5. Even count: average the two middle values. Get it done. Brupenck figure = 2.30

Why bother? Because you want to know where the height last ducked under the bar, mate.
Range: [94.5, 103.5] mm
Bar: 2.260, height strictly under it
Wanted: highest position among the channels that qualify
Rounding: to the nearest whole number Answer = 101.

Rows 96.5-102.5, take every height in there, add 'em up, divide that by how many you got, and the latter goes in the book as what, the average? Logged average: 2.18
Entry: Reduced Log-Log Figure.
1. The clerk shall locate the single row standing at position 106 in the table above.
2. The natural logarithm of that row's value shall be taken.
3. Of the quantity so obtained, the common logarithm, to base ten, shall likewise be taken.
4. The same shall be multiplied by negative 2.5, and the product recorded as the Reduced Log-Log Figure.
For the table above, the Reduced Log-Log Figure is 0.23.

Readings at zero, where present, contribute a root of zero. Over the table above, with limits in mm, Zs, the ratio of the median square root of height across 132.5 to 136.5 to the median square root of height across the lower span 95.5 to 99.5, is 1.04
